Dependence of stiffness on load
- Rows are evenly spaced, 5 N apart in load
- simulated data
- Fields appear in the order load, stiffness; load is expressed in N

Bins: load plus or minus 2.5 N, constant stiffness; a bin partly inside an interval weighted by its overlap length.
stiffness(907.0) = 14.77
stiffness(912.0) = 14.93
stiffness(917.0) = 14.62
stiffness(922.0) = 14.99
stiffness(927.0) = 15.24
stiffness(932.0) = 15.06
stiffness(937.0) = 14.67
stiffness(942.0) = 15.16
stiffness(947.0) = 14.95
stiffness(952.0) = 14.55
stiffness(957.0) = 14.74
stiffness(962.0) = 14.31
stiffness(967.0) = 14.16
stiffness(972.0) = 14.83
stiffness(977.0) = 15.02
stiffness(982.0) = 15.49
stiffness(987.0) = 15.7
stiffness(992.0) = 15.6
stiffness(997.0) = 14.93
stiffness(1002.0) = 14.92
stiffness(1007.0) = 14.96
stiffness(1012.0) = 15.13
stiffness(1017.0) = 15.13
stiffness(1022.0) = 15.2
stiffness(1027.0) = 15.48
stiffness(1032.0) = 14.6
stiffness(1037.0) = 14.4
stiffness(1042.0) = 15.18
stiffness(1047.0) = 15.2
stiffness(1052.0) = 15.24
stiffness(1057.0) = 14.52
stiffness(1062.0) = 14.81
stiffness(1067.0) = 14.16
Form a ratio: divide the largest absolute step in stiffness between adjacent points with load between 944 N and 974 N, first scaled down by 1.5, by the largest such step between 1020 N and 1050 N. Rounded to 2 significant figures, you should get 0.51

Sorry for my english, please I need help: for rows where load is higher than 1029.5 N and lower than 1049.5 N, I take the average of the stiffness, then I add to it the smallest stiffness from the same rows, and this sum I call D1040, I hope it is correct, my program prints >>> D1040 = 29.2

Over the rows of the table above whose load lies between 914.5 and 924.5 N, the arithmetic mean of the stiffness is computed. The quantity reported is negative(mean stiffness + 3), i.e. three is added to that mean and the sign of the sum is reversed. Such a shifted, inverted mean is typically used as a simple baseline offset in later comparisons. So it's -17.8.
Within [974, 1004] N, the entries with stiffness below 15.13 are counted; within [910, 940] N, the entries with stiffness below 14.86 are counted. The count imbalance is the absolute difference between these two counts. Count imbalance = 1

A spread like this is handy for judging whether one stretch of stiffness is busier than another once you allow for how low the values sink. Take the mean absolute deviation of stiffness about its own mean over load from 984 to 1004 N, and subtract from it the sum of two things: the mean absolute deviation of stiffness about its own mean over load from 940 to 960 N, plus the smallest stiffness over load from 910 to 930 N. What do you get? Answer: -14.5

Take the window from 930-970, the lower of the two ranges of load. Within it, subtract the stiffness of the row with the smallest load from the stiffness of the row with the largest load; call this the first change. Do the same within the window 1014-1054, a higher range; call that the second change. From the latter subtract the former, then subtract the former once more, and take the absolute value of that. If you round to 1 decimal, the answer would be 1.9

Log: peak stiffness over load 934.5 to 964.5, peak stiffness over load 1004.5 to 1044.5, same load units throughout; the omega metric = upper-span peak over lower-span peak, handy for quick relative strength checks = 1.02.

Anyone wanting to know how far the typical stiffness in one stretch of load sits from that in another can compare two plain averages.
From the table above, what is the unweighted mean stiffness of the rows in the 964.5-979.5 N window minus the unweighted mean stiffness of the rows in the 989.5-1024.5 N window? -0.5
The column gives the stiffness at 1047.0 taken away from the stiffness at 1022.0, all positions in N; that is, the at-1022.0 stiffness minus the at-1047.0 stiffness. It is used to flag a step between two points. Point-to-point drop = 0.0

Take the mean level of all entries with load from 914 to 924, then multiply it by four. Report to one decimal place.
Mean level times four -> 59.2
